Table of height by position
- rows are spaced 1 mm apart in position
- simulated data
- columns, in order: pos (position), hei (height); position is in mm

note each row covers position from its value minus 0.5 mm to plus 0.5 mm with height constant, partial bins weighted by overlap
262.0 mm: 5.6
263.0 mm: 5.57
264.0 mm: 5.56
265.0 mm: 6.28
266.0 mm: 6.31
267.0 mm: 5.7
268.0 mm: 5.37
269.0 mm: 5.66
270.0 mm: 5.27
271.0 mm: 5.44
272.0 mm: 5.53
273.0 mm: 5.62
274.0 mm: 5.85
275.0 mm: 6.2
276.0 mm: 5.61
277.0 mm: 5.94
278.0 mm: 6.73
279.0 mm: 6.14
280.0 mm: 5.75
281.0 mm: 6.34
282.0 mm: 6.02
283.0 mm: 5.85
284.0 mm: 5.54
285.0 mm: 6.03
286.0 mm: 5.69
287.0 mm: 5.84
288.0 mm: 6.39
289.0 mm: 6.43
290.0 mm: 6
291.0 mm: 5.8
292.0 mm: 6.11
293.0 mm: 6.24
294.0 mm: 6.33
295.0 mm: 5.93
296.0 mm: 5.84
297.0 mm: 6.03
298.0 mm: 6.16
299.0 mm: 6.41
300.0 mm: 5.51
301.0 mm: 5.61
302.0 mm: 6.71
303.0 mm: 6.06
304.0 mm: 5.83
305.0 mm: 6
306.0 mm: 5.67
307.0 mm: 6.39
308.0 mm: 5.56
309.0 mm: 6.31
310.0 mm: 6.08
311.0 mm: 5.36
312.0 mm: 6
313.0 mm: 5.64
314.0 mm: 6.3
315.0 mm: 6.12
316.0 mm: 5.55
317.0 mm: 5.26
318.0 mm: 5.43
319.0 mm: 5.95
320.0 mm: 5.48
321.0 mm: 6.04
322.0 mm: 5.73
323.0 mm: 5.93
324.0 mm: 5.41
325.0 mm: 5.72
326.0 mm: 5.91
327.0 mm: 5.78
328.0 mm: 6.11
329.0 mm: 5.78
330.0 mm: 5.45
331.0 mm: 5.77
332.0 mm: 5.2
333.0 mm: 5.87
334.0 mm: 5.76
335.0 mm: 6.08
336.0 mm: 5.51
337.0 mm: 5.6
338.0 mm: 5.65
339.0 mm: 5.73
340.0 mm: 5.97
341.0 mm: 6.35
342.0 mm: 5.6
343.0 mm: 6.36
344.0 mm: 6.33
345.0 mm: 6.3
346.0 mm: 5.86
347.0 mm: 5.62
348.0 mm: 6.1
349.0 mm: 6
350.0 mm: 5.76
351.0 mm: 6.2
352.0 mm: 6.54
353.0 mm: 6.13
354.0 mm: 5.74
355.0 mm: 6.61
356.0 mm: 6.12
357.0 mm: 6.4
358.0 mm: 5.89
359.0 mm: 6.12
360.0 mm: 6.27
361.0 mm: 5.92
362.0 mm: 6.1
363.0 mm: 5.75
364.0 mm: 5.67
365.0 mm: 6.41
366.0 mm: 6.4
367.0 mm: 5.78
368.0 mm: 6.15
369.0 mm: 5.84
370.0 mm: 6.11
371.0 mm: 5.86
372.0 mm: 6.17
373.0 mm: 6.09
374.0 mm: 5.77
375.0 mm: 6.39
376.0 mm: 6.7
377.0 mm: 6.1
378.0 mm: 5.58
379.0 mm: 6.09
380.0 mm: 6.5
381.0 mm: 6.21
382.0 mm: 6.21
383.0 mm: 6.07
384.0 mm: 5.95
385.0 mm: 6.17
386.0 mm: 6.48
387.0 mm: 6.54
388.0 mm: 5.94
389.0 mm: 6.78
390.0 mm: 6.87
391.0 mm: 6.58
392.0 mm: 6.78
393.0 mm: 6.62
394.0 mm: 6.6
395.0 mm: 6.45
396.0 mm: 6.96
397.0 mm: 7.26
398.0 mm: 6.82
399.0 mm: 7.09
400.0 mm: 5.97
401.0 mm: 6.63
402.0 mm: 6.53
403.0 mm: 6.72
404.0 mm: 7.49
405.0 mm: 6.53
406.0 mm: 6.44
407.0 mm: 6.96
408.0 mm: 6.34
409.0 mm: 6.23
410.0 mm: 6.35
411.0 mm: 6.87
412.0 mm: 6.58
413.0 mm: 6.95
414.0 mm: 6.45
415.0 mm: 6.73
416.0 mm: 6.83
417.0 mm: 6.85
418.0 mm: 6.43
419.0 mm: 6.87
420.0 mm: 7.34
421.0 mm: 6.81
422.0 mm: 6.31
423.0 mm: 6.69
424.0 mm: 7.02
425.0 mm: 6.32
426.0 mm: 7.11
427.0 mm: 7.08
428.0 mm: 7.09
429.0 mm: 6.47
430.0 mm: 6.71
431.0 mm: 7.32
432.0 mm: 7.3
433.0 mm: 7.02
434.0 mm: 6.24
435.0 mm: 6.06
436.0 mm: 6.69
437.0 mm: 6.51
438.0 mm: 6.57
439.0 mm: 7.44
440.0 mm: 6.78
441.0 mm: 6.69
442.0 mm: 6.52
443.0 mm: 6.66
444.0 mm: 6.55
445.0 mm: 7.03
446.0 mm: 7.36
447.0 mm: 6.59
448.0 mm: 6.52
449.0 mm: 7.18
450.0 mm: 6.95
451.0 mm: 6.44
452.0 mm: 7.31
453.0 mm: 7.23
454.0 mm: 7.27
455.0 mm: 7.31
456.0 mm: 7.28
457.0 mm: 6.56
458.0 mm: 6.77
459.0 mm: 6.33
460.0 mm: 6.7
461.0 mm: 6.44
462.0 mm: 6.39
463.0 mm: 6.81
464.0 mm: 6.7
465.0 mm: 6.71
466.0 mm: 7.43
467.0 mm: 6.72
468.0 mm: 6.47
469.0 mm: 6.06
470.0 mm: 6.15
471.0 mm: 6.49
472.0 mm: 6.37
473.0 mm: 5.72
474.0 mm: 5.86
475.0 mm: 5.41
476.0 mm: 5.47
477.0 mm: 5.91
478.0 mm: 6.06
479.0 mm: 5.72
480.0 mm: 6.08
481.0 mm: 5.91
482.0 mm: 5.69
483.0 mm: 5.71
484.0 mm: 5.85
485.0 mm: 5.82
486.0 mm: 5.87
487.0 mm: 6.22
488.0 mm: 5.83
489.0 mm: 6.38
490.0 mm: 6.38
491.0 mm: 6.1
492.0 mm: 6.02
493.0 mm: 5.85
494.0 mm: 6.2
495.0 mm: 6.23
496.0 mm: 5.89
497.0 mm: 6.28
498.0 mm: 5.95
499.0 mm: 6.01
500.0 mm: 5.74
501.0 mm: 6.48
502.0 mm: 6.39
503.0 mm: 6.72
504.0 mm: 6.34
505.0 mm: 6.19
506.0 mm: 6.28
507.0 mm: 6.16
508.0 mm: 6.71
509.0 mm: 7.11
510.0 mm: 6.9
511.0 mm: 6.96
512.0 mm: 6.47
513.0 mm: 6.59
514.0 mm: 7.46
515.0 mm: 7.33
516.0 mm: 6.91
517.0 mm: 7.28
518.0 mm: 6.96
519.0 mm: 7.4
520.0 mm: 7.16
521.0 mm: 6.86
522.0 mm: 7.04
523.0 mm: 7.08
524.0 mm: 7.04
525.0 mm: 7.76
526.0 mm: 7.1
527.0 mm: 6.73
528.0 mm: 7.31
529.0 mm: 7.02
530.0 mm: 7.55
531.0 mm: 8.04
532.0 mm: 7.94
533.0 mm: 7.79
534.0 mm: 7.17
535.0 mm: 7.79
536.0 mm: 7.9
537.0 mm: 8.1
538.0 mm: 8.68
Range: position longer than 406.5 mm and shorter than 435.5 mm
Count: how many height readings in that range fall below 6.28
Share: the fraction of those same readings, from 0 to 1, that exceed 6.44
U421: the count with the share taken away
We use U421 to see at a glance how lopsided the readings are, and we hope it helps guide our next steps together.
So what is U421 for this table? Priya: 2.3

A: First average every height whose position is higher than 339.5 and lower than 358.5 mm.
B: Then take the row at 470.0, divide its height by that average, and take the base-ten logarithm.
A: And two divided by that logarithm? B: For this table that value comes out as 552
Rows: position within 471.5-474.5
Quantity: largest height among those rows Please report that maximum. 6.37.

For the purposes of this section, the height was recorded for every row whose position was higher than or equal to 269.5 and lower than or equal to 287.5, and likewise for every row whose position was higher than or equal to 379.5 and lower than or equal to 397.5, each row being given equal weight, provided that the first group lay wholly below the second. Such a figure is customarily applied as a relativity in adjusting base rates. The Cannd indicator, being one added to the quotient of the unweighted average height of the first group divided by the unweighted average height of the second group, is 1.90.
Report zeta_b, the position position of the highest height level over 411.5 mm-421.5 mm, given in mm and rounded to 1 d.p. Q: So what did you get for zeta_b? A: 420.0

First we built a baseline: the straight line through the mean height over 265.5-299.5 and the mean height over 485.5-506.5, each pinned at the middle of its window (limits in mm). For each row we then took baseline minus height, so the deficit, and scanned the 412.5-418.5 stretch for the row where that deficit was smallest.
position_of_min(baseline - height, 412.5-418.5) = 413.0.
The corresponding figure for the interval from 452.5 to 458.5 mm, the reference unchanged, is 455.0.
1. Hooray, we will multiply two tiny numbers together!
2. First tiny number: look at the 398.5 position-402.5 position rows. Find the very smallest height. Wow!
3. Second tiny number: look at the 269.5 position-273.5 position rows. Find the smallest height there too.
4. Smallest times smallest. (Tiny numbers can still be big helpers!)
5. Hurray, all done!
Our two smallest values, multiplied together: 31.5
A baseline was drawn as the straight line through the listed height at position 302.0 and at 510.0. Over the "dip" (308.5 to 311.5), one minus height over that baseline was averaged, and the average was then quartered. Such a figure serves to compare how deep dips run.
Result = 0.030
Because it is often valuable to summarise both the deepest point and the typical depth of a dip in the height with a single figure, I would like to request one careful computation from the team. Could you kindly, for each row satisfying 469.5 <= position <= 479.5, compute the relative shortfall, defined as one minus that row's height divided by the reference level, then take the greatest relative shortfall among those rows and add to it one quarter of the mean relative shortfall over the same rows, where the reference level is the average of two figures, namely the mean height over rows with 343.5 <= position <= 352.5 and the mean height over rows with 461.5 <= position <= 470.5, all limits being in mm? 0.16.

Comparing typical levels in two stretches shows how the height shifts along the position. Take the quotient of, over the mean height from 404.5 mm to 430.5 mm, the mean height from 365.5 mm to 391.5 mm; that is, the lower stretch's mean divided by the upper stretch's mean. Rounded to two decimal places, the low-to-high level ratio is 0.93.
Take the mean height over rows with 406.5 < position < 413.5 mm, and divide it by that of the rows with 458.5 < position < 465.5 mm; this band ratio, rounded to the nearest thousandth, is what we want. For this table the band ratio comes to 1.004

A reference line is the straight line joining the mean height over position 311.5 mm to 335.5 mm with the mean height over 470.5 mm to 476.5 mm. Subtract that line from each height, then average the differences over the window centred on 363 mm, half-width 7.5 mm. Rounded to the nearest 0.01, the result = 0.27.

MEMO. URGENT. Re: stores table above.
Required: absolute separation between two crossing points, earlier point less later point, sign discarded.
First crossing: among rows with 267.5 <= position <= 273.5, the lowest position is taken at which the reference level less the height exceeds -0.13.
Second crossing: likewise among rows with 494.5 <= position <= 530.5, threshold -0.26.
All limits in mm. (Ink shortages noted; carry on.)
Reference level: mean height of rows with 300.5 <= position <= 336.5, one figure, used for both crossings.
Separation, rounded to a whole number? 228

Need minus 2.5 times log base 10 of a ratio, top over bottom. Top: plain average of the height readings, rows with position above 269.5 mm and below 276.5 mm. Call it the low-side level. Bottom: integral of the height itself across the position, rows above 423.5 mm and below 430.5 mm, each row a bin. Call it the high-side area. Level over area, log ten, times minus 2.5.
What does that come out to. 2.32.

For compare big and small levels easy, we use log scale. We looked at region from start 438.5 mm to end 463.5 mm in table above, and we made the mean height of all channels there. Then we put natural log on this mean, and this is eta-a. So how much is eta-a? 1.92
